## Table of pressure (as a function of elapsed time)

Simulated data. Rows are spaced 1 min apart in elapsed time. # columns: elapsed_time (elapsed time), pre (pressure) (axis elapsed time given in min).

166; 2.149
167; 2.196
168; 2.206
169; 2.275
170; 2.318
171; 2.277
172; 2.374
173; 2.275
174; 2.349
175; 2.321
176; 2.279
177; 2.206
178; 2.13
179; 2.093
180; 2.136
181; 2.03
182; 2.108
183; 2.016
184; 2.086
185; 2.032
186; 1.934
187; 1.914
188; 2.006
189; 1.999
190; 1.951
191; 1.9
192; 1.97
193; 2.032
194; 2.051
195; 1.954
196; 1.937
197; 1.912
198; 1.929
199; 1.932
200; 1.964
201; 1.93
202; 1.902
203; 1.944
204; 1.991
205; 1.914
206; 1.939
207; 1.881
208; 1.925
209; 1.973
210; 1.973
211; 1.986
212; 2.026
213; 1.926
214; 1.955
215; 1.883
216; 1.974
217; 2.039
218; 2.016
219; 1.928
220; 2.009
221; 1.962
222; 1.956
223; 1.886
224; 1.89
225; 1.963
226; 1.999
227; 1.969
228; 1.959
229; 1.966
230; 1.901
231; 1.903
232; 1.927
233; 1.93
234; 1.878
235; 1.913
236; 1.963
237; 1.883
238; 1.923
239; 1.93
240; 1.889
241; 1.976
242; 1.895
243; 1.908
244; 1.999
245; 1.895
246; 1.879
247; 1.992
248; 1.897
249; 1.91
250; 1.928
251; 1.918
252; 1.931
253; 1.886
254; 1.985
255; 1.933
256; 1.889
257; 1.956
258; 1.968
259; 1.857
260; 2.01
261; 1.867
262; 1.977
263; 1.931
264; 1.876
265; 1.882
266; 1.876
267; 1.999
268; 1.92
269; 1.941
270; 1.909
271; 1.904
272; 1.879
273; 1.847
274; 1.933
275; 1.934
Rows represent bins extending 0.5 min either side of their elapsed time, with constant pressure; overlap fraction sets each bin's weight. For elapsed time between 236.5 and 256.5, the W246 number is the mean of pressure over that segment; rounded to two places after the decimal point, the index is 1.92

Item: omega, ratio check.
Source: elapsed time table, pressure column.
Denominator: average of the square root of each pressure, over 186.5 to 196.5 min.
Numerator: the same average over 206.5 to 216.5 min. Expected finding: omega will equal 0.995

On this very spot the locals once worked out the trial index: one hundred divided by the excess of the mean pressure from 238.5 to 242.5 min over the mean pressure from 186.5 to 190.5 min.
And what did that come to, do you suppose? -2222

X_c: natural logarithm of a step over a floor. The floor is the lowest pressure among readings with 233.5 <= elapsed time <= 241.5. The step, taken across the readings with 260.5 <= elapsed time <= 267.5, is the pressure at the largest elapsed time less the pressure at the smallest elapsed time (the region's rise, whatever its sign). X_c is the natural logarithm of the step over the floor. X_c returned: -2.66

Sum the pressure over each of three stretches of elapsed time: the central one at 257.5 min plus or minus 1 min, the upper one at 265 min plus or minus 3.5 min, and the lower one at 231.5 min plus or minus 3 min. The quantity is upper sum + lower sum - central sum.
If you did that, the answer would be 21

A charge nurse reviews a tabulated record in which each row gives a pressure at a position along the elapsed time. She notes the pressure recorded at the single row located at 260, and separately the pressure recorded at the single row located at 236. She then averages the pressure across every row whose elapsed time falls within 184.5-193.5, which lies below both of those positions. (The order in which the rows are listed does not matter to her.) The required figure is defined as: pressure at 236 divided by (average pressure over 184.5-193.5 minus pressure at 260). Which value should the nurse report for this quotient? -50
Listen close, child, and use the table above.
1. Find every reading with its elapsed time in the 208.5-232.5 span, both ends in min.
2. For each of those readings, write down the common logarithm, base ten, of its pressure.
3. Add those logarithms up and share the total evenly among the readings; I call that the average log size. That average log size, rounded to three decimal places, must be 0.291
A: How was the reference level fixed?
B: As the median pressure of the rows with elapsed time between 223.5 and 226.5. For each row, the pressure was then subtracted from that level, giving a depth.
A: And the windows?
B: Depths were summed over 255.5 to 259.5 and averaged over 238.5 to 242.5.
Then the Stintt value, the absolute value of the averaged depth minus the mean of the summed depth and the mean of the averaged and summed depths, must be 0.11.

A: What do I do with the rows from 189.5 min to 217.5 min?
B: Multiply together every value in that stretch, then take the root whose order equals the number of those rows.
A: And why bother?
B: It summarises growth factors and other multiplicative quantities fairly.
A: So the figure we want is 1.95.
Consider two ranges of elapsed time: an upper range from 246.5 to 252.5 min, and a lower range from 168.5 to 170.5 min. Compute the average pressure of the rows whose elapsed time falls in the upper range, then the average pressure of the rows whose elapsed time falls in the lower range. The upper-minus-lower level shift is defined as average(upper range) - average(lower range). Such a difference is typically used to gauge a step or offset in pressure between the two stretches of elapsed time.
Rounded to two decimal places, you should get -0.37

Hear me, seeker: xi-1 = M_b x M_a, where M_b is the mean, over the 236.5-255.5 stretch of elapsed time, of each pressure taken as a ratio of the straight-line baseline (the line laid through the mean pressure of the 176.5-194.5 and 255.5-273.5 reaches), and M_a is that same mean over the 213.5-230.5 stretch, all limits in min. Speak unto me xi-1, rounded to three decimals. 0.979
